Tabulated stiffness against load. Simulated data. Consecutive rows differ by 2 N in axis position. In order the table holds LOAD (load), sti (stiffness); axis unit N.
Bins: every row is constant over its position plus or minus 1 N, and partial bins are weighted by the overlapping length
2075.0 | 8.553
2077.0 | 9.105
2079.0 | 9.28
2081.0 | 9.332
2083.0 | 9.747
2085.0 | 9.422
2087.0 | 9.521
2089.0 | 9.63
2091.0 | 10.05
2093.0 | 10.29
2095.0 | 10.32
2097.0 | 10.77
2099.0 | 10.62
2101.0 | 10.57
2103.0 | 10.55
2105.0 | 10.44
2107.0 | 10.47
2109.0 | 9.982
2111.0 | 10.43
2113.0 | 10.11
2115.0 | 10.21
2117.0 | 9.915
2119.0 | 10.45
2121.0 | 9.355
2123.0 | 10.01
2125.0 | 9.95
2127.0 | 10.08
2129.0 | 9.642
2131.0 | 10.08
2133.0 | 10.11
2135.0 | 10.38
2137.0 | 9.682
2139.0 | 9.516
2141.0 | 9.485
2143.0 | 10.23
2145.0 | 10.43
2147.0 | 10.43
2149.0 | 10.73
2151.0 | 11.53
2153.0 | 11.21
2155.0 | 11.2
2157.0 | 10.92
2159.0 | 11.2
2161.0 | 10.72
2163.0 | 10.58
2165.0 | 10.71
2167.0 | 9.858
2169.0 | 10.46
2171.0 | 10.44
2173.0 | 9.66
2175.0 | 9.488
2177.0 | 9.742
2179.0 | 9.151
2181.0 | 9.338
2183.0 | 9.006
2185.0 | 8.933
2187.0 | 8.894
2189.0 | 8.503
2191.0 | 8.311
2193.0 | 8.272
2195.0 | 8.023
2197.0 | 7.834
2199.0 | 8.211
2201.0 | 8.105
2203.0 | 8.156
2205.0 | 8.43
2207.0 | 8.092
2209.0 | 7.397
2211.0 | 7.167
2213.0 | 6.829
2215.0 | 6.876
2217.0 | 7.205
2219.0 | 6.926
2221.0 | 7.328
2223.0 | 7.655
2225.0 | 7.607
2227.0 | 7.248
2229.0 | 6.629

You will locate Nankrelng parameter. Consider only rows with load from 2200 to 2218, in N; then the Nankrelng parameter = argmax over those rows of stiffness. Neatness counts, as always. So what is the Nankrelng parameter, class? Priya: 2205.0 N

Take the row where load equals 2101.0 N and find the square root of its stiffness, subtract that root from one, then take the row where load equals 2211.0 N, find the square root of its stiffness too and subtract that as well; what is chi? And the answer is -4.93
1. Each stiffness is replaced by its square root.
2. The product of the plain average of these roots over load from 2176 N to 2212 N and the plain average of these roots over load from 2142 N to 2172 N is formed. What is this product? 9.49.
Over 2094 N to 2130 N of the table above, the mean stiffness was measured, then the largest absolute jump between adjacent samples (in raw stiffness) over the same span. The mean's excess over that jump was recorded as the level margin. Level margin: 9.1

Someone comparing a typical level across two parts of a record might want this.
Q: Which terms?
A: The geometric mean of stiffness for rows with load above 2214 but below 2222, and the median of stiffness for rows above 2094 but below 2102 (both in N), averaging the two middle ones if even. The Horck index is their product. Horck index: 75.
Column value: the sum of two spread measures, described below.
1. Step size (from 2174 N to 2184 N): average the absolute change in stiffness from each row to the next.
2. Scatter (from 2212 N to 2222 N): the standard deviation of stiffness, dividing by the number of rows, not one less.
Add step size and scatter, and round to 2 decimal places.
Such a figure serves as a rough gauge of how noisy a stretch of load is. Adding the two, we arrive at 0.54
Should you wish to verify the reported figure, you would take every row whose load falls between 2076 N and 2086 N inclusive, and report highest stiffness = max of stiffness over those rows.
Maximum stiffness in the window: 9.747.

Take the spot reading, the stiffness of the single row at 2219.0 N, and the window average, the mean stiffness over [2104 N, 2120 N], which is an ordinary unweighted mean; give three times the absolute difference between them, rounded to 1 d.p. 10.0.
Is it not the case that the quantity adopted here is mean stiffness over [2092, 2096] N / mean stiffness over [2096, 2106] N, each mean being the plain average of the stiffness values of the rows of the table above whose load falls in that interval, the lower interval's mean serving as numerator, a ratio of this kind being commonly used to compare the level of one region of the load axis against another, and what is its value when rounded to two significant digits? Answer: 0.97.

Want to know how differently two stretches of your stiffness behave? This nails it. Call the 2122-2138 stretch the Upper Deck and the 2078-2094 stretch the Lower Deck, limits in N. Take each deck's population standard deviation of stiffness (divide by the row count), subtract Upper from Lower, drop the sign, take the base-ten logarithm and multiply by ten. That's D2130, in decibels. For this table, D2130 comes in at -10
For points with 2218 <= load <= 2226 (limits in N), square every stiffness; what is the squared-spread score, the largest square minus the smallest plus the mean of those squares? 65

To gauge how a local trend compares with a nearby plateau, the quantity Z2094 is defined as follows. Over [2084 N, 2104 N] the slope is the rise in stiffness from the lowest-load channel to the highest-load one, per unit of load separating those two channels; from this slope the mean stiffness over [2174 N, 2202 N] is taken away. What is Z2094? -8.6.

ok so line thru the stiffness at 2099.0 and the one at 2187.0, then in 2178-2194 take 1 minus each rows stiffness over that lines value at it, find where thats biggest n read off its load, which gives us 2193.0 N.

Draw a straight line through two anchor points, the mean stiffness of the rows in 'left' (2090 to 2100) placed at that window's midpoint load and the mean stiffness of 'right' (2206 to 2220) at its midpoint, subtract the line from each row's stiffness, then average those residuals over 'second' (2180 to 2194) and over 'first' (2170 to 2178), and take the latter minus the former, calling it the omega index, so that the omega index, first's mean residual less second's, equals 0.73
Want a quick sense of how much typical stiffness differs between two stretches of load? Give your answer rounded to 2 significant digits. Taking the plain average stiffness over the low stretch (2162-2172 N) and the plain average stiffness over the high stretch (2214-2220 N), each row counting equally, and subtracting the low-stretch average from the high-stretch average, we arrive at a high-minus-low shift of -3.4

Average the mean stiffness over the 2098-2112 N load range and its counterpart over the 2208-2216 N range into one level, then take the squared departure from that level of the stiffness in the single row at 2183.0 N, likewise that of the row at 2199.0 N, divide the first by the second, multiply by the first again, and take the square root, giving 0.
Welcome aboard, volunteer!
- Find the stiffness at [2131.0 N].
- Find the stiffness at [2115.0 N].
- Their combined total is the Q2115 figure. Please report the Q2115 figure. 20.3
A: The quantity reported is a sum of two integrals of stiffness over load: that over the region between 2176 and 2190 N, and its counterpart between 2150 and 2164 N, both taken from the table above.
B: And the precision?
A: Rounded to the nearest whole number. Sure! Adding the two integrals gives 282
